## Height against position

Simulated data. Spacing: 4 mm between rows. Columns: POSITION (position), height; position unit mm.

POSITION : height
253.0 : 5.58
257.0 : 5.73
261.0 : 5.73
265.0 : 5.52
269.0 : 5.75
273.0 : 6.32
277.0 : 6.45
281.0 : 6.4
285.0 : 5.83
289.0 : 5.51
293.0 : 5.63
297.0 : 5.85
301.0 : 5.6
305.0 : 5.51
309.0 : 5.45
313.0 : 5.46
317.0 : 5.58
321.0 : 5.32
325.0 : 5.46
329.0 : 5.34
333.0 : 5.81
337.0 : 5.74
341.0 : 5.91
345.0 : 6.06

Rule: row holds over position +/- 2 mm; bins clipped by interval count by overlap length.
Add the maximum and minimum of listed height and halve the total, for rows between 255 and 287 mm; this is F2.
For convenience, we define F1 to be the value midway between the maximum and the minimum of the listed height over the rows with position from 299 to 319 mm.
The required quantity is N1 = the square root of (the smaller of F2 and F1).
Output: 2.35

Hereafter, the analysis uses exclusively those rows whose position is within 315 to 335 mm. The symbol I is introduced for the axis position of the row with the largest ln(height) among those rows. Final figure 333.0 mm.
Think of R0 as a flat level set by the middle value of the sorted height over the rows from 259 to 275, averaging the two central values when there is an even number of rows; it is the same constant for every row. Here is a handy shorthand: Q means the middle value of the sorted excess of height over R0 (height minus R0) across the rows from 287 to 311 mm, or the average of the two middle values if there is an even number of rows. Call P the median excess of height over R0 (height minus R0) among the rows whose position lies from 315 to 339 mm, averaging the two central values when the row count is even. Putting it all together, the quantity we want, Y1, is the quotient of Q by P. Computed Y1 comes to 0.8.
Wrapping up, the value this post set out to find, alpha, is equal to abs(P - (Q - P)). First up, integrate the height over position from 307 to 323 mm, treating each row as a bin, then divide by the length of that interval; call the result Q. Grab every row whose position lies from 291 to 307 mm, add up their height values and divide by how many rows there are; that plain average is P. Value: 5.8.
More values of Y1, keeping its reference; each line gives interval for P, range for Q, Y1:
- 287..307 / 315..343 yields 1.1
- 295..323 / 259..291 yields -0.2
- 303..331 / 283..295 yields 0.4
